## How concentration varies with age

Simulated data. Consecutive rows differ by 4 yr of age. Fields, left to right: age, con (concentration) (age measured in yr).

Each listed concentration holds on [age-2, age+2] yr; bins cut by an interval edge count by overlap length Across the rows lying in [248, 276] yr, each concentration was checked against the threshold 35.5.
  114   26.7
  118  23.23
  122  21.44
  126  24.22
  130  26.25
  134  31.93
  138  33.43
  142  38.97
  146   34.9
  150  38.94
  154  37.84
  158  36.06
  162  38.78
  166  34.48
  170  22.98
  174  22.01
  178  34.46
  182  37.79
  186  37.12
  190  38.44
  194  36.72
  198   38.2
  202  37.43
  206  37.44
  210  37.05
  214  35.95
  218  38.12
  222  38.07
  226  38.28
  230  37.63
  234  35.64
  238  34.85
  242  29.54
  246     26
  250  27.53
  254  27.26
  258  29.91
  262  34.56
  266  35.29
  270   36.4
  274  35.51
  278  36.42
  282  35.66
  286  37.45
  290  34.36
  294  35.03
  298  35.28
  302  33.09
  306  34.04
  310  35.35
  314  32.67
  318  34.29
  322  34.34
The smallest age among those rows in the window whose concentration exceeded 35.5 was 270 yr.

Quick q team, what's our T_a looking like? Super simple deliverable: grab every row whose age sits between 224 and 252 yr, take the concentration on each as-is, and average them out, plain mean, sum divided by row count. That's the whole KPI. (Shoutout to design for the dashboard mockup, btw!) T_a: 32.8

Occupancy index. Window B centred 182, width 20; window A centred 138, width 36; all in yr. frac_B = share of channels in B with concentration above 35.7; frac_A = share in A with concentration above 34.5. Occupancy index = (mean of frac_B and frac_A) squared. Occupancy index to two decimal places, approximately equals 0.27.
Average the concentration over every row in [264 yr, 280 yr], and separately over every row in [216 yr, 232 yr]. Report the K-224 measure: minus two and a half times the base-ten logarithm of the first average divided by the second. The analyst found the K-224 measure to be 0.1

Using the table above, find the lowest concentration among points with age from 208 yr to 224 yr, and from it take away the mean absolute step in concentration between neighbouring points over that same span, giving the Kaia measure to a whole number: 35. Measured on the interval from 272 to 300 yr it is 33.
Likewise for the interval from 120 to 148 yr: 18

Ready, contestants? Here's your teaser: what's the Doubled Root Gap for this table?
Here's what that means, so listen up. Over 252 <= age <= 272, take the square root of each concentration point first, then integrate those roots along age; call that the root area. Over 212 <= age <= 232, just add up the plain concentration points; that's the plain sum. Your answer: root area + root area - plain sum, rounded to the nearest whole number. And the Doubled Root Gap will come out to 40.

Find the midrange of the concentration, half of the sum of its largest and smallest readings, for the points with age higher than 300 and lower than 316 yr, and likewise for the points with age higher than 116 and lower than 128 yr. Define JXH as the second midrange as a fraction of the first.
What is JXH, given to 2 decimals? 0.67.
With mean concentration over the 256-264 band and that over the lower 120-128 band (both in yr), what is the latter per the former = 0.71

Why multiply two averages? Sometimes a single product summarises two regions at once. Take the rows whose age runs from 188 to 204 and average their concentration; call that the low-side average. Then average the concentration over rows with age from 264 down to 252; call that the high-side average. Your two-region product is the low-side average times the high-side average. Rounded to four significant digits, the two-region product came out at 1153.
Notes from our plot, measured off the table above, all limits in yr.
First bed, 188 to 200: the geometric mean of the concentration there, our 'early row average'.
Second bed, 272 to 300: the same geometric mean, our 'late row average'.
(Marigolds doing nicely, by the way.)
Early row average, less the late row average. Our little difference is 2.1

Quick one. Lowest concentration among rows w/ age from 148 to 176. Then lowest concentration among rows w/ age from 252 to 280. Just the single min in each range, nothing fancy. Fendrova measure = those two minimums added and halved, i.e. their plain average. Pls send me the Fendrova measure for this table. 24.6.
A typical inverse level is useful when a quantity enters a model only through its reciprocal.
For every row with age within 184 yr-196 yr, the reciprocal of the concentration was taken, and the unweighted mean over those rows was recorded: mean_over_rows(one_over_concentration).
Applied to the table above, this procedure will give 0.0267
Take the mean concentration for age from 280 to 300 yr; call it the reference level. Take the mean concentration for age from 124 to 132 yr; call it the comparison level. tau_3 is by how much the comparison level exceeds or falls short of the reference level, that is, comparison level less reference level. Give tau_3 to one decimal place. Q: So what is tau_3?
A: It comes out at -10.3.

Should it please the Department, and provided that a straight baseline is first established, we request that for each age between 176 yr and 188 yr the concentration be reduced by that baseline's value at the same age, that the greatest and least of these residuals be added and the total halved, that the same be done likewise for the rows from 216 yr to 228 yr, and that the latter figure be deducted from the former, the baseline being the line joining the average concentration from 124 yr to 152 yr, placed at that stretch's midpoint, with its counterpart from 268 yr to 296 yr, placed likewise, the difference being -1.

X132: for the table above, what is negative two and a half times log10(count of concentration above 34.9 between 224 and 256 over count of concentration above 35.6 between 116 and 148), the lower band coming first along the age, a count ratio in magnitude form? -1.2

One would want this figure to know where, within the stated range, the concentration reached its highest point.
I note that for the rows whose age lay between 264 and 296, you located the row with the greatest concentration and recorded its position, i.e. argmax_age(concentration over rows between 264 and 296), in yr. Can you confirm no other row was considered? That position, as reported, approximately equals 286 yr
